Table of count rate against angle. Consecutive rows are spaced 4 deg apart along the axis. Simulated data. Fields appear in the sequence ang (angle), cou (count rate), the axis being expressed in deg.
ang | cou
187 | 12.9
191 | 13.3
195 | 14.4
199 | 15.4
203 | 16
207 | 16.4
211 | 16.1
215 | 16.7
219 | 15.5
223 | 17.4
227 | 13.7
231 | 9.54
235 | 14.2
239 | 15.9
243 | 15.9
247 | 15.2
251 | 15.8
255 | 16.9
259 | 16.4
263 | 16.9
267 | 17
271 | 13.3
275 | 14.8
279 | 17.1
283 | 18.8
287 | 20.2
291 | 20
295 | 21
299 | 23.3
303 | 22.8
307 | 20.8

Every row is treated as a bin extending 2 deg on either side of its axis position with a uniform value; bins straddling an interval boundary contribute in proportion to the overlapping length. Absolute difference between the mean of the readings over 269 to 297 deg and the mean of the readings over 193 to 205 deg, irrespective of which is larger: 2.6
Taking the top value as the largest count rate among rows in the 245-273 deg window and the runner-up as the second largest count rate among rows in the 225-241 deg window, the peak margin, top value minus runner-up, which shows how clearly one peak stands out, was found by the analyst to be 3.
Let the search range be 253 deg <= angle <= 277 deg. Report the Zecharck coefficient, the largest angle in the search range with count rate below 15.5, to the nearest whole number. 275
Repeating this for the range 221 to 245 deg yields 235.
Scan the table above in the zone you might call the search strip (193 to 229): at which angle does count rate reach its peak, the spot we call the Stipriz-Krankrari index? 223 deg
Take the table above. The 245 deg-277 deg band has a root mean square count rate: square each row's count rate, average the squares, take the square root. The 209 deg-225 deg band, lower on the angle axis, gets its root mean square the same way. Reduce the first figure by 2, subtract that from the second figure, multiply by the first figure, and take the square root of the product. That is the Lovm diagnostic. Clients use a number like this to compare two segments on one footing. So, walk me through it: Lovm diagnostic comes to 6.4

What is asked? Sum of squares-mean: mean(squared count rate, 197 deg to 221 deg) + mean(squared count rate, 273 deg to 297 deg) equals 609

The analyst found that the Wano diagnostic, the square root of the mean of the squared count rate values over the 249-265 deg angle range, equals 16.5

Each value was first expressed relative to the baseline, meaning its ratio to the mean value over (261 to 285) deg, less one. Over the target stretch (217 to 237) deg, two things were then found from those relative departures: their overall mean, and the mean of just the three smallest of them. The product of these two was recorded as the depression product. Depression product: 0.032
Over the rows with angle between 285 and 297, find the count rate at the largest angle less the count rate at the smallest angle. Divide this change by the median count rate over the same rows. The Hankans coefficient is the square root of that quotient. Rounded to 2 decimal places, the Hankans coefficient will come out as 0.20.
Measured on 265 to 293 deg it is 0.42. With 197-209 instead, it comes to 0.25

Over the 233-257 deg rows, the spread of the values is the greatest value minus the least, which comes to 3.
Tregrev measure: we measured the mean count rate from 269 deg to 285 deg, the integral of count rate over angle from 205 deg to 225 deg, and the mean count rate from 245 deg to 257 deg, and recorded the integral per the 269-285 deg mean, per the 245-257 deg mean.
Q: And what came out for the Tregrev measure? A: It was 1.29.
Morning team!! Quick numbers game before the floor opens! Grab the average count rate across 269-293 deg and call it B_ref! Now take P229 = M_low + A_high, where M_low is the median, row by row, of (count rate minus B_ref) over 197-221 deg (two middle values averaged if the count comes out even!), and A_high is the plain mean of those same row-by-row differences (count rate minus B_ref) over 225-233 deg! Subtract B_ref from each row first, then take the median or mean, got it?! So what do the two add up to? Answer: -7.1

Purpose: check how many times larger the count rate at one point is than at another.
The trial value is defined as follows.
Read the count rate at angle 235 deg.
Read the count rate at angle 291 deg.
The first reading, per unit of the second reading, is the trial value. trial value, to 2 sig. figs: 0.71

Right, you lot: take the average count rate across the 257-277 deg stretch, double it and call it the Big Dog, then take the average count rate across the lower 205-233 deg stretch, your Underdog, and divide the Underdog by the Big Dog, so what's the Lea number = 0.48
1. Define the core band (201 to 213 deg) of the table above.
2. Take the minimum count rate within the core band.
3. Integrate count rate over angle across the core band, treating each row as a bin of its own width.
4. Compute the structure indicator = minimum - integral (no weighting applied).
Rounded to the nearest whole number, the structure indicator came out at -178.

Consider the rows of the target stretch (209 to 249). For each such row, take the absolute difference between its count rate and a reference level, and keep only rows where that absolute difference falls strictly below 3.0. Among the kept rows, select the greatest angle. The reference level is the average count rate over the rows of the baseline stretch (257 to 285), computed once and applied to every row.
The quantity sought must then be 247 deg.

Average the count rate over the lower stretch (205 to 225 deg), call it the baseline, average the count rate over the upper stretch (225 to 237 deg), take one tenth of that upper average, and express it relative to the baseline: 0.076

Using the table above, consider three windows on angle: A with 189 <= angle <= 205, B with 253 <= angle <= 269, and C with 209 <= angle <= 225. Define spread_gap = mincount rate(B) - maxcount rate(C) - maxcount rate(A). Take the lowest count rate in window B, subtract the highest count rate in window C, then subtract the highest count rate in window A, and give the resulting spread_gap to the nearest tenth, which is -17.0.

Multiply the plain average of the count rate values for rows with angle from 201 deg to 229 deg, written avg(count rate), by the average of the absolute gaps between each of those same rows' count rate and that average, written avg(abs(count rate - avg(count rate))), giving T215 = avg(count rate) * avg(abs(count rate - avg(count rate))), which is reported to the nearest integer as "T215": 13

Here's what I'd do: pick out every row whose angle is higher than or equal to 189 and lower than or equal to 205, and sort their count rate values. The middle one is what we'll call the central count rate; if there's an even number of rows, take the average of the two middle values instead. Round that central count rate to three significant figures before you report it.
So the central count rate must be 14.9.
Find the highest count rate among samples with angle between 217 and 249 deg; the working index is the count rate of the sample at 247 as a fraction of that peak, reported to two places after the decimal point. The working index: 0.87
